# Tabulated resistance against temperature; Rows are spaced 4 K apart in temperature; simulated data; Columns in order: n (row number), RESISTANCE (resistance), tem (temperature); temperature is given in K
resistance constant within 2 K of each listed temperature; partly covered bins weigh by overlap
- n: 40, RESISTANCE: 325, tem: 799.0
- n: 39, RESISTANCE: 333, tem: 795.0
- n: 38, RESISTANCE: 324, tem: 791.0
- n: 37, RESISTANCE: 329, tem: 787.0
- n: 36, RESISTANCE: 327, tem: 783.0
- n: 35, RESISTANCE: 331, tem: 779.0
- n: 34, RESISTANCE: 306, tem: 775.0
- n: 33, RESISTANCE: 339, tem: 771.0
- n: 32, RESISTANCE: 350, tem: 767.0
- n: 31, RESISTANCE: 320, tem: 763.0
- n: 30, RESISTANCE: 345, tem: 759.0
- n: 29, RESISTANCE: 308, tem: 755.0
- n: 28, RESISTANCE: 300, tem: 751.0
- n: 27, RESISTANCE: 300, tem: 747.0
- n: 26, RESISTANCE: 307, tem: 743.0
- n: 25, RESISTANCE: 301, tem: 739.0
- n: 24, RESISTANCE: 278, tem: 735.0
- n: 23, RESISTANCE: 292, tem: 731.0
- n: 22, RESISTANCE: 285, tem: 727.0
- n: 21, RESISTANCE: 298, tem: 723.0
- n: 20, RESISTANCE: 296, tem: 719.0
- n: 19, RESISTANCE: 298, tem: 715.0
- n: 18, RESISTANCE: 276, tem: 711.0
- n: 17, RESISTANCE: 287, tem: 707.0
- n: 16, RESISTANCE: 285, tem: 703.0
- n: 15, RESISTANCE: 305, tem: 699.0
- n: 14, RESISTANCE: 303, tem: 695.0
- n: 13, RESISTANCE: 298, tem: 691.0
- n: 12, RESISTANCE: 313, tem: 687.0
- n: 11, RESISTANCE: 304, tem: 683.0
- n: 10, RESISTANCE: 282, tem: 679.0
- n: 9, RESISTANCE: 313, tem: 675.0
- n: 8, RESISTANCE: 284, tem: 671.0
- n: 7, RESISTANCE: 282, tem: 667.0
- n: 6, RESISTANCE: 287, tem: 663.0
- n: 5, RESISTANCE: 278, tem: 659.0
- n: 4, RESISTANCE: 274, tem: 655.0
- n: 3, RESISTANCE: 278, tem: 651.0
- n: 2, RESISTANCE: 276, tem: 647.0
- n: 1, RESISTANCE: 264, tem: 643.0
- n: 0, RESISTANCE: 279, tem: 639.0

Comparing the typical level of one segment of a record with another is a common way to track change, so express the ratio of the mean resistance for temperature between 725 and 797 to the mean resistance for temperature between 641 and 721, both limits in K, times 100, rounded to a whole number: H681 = 109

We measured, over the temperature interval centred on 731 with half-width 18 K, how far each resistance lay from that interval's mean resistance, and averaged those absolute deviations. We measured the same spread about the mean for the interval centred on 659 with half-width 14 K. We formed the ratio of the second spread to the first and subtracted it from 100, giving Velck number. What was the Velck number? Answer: 99.4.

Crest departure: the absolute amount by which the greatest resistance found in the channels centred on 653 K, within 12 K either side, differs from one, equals 286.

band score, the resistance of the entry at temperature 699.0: 305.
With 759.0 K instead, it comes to 345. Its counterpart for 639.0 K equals 279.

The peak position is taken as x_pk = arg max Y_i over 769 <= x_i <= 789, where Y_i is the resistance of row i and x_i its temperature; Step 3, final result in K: 771.0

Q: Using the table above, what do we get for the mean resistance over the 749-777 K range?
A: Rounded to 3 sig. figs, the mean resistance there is 324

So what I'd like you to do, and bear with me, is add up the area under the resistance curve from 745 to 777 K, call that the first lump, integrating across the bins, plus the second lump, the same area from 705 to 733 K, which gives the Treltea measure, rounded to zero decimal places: 18400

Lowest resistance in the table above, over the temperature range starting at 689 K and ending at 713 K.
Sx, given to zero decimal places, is 276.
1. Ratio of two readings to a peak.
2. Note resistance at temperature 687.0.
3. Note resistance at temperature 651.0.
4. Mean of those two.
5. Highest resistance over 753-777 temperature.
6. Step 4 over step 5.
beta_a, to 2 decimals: 0.84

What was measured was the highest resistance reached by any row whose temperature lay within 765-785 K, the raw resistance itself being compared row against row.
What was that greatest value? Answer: 350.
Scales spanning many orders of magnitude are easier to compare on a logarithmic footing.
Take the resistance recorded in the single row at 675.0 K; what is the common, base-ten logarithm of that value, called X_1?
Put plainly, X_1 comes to 2.50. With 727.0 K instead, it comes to 2.45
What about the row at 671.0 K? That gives 2.45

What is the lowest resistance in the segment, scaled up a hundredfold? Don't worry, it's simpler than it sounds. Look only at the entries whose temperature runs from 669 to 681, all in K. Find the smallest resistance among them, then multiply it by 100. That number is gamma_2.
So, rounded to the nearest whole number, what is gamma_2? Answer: 28200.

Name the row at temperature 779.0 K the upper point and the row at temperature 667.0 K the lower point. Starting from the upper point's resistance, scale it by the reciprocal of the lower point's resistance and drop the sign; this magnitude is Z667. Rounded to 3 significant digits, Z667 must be 1.17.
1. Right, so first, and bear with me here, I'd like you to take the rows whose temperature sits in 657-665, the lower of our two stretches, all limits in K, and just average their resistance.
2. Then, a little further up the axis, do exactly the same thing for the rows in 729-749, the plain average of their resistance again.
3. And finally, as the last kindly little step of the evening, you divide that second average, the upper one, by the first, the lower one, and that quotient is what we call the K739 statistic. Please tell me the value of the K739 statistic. 1.05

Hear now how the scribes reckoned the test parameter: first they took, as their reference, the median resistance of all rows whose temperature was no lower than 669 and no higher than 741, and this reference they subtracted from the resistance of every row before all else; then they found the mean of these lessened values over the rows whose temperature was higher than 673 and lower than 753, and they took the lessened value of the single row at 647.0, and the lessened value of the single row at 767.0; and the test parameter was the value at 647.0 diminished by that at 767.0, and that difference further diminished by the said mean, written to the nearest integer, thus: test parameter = -73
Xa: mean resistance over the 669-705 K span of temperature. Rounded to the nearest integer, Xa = 299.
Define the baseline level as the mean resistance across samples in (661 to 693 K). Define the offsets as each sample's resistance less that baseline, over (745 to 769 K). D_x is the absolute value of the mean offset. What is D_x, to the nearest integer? 25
